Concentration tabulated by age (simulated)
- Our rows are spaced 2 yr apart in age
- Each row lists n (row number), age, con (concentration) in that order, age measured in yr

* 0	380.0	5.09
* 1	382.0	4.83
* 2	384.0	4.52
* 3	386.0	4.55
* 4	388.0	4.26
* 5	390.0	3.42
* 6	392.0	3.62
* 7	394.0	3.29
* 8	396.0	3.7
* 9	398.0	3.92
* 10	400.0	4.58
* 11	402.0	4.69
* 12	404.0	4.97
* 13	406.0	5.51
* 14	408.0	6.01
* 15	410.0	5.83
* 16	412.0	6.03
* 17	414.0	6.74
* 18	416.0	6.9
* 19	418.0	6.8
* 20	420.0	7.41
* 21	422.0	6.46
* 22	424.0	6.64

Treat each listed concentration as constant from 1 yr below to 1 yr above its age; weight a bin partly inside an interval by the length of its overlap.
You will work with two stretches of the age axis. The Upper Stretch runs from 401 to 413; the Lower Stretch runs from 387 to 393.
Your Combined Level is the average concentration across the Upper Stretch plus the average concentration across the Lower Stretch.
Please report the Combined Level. 9.3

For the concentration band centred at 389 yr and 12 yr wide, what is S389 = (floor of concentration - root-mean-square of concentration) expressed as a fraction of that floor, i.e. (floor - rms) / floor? -0.21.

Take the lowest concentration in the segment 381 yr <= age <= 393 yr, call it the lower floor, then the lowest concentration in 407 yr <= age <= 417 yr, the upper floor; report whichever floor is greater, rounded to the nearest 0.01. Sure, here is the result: 5.83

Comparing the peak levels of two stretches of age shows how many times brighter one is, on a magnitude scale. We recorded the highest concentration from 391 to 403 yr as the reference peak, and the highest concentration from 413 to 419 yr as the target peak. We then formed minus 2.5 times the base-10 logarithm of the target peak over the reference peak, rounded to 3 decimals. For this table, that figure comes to -0.419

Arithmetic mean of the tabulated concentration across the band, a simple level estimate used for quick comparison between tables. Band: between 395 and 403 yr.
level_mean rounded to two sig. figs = 4.2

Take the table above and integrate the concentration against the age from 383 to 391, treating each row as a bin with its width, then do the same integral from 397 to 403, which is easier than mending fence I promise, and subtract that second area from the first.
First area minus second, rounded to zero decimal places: 7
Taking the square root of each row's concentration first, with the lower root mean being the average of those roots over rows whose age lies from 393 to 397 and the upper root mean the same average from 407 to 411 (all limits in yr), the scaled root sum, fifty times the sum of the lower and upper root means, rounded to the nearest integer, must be 215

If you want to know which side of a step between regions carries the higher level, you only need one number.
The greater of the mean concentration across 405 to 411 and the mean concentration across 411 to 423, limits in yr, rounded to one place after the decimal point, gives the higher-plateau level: 6.7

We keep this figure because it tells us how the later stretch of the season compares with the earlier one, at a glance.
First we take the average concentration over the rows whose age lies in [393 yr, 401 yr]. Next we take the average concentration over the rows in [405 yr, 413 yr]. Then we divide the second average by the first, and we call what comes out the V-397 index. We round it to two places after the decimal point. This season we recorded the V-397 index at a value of 1.51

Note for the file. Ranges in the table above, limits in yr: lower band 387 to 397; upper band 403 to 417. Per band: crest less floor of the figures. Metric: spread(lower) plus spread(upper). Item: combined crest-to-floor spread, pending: 2.9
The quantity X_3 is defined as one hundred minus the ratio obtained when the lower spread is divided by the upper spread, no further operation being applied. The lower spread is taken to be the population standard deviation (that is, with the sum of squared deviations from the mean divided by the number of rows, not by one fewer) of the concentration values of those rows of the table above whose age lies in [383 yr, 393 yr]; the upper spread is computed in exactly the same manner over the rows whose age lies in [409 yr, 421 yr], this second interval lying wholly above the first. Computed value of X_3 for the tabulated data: 99.1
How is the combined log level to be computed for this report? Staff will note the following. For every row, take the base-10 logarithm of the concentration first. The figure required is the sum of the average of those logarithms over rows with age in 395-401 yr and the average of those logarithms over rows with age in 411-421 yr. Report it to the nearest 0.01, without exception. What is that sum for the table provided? 1.44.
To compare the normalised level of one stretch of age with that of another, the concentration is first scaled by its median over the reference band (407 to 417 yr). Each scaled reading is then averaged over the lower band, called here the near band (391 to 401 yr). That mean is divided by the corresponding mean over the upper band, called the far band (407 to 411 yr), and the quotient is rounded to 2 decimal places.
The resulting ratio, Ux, 0.65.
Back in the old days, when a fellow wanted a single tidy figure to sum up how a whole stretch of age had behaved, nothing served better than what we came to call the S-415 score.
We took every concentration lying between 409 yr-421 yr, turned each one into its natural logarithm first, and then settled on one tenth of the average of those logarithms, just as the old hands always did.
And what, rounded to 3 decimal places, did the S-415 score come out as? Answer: 0.189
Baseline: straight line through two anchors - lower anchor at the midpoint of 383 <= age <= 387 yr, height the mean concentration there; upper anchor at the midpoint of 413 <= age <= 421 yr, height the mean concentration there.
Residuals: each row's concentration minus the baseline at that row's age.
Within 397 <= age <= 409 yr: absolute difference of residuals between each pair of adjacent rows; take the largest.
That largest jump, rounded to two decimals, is 0.51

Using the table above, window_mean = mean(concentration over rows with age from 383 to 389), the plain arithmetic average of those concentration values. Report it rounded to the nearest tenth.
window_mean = 4.4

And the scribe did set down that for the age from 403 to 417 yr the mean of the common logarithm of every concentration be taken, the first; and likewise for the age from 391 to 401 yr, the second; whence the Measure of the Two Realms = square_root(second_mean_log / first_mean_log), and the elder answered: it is 0.86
